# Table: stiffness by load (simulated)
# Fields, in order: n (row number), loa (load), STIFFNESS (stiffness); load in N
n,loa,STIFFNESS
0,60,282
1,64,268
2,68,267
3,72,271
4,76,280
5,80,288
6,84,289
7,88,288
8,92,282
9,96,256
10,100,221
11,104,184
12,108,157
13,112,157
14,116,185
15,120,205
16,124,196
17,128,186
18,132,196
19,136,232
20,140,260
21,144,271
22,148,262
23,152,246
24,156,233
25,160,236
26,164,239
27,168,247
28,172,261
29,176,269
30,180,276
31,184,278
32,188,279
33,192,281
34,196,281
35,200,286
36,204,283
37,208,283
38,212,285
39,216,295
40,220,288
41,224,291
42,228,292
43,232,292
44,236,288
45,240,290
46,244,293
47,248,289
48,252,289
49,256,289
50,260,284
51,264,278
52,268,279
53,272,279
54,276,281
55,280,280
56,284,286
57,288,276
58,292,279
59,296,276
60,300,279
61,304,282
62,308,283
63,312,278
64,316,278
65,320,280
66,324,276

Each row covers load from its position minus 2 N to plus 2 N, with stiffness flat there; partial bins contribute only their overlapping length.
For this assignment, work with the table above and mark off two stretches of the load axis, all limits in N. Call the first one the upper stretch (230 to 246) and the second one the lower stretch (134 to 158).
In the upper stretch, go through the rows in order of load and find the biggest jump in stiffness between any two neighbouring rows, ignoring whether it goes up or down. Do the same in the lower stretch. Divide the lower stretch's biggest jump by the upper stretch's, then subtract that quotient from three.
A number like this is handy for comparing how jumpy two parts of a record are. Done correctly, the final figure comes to -4.0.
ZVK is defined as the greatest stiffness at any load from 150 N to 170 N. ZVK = 247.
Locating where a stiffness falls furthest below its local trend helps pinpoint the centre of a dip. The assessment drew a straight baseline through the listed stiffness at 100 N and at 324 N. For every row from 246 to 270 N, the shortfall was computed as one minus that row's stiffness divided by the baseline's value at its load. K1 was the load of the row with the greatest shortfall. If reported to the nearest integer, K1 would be 268 N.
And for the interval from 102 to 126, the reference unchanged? 112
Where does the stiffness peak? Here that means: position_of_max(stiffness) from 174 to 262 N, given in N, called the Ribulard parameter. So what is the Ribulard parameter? 216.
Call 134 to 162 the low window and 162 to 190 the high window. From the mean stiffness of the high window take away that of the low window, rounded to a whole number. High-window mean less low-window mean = 16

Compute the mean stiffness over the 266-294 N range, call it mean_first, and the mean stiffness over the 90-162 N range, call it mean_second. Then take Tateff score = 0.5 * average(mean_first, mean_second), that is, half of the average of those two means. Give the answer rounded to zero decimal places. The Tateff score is 125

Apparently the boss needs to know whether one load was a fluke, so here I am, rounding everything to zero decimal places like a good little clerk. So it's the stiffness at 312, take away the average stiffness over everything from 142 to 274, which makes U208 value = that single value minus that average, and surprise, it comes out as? 2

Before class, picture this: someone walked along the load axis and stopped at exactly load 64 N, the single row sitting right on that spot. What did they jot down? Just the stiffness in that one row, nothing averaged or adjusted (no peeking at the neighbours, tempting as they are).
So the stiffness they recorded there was 268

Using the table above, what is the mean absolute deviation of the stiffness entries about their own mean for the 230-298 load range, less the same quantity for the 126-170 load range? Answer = -13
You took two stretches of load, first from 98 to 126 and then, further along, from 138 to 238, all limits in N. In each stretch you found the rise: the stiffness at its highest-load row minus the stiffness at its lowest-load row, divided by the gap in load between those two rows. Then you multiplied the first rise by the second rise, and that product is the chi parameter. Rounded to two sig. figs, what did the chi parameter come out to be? -0.30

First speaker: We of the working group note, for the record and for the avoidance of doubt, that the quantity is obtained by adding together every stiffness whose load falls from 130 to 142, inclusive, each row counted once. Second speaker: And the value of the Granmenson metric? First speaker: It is 688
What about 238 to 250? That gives 872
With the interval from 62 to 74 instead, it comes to 806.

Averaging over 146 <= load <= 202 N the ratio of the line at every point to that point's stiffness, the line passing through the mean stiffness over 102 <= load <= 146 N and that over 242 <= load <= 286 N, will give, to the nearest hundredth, 0.89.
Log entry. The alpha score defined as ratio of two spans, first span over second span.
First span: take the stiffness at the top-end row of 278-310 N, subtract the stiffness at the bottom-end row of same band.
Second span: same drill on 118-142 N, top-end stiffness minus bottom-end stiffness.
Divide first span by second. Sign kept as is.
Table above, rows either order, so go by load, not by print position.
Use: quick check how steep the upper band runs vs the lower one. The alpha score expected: 0.05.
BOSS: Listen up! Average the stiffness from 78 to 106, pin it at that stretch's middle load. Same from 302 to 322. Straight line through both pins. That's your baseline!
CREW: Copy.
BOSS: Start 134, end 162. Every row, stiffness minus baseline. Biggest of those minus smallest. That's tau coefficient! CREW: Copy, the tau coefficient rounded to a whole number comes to 39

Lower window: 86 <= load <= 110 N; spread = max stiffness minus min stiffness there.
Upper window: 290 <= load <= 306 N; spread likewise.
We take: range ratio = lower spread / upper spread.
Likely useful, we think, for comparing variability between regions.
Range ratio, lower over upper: 22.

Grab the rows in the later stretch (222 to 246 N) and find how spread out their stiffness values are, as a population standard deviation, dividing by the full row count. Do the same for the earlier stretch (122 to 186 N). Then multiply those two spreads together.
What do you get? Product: 46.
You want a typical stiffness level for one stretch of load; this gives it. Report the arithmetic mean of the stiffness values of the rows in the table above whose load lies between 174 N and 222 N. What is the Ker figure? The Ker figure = 282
